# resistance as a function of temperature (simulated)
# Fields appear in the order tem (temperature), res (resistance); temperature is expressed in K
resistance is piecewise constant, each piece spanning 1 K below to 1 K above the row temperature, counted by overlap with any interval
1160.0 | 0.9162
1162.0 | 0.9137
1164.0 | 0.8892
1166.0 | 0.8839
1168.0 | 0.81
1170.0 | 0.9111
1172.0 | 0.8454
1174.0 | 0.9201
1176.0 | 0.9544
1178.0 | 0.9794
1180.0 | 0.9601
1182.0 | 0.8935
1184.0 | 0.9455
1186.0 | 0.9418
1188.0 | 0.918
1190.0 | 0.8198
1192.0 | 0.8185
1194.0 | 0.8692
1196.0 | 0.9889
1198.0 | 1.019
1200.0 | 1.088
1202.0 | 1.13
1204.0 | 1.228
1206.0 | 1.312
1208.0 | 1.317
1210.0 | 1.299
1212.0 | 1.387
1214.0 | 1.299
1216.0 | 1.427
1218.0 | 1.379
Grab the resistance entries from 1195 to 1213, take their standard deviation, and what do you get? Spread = 0.14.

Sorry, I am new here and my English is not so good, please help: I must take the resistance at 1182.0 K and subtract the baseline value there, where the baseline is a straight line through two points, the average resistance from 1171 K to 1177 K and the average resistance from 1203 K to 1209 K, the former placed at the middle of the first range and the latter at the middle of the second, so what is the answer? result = -0.11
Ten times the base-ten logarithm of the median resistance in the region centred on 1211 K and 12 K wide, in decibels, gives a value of 1.2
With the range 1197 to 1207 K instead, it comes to 0.5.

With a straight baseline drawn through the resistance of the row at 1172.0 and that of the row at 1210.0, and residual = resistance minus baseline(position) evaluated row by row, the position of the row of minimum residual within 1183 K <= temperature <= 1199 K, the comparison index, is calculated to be 1192.0 K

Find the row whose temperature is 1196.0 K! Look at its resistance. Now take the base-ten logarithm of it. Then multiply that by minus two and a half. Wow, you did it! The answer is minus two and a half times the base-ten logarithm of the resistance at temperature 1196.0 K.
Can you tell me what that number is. 0.01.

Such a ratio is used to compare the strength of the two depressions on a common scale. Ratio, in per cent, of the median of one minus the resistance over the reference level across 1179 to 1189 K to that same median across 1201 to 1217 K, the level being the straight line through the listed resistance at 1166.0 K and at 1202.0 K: -70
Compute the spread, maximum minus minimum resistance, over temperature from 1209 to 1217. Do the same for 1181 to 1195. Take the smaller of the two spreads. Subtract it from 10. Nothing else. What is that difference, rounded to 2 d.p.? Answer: 9.87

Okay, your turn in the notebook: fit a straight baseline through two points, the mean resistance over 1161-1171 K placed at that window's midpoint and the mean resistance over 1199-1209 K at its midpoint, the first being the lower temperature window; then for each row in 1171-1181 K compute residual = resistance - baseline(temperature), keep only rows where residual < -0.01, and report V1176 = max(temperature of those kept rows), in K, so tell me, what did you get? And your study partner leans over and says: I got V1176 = 1180.0 K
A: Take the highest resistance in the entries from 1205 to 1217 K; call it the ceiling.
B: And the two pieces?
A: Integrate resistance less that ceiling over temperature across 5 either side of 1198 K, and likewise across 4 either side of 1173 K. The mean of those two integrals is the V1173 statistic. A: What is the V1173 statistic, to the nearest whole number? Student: -4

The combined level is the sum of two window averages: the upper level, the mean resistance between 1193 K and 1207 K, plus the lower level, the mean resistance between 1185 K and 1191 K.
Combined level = 2.0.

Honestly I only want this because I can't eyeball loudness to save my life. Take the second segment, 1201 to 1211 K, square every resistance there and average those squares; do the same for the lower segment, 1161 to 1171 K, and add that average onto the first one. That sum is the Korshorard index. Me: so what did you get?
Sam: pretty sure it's 2.36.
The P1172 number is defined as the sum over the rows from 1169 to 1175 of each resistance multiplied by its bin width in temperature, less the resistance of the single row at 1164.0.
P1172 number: 4.5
